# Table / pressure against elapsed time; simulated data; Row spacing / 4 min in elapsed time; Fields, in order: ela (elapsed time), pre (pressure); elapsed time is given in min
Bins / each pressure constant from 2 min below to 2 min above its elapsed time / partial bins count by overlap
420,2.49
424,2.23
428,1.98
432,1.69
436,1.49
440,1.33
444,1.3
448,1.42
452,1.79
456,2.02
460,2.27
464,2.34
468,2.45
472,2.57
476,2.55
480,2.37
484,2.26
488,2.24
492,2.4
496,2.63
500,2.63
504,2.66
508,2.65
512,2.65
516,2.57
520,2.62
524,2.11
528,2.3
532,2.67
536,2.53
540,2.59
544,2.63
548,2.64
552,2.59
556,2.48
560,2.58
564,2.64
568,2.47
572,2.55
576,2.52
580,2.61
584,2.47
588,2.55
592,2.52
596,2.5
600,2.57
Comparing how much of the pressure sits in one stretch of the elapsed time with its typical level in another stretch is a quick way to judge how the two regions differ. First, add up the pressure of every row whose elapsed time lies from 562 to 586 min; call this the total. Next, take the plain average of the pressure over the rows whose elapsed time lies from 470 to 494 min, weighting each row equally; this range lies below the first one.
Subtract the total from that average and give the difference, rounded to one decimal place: -12.9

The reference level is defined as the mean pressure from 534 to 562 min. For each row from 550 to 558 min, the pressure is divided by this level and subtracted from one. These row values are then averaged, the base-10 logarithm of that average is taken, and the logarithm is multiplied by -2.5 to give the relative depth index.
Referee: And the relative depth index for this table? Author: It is 4.5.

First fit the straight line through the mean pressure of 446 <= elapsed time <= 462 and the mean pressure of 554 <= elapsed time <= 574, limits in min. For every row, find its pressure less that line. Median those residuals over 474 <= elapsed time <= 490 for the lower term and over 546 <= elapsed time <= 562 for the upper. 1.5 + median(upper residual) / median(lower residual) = 1.8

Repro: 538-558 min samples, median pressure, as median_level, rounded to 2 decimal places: 2.59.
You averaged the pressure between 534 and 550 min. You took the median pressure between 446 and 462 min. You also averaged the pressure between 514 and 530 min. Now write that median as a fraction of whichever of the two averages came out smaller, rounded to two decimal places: 0.79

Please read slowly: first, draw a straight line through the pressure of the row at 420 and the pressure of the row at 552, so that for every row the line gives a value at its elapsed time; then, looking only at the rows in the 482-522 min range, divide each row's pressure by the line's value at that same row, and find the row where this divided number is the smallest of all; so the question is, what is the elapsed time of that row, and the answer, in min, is 488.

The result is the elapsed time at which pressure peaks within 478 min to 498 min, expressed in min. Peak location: 496 min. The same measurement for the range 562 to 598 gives 564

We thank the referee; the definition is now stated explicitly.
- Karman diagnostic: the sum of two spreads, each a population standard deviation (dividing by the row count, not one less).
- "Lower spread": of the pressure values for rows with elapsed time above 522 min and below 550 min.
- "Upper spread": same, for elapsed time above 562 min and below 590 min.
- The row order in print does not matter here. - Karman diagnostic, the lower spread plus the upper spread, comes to 0.26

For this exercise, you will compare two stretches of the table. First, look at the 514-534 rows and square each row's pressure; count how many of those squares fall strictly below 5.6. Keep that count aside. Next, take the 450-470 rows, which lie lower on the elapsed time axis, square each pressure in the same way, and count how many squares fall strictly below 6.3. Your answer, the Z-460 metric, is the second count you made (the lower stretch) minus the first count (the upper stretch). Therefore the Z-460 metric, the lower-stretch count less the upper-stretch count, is 3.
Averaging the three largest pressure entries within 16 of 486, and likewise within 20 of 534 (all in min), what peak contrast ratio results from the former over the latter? 0.99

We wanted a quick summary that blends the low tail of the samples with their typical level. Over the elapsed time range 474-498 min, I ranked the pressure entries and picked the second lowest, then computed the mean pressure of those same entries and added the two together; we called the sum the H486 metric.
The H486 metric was 4.7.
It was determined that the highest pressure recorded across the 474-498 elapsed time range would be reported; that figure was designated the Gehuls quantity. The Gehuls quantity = 2.63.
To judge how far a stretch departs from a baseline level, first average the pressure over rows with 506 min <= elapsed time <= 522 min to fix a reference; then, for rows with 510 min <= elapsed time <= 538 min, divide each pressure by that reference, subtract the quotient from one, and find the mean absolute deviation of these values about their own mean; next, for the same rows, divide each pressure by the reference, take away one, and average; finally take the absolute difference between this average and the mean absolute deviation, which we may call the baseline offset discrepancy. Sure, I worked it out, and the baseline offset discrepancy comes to 0.11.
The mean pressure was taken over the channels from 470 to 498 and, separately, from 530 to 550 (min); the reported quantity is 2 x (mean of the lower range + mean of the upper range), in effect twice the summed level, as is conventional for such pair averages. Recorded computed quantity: 10.1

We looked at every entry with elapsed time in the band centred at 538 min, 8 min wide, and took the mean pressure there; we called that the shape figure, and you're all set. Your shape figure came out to 2.56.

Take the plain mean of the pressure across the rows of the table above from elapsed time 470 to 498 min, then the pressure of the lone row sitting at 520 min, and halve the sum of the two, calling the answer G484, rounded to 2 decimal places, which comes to 2.53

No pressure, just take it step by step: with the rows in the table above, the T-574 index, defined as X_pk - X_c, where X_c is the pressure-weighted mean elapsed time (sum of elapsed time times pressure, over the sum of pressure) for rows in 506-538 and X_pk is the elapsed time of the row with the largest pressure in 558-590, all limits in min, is 42.2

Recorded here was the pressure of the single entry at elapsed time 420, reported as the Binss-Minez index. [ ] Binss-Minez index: 2.49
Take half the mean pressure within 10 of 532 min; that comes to 1.22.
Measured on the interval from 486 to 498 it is 1.21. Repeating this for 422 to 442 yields 0.87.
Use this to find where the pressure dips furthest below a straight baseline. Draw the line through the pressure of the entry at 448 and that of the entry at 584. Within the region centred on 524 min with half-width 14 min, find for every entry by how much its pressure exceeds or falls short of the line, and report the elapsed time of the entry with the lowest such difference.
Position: 524 min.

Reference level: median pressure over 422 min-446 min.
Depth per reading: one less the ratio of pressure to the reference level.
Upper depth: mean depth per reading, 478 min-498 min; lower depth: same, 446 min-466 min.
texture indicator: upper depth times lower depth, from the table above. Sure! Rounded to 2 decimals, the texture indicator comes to 0.12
